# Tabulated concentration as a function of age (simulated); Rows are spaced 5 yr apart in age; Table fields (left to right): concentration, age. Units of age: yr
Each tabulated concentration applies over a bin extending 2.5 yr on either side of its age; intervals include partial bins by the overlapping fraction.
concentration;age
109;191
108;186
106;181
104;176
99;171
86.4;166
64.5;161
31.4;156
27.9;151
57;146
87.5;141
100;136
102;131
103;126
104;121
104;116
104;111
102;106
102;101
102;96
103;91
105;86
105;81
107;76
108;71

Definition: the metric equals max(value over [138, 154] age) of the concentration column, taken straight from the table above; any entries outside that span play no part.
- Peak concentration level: 87.5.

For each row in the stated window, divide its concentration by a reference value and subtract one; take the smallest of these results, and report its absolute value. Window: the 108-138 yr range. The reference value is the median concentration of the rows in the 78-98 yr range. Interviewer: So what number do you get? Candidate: 0.0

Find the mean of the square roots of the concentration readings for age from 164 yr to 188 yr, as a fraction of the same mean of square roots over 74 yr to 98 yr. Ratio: 0.98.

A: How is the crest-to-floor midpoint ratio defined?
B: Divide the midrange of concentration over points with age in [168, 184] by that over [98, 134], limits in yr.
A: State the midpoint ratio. 1.00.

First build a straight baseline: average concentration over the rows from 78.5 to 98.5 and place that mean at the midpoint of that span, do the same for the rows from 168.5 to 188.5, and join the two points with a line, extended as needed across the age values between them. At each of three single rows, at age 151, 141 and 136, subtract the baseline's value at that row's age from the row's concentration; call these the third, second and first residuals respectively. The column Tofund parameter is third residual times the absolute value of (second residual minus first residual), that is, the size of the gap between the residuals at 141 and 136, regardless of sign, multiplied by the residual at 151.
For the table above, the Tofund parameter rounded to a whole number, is -955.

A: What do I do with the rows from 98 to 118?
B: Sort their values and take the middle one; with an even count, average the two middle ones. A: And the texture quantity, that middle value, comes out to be 103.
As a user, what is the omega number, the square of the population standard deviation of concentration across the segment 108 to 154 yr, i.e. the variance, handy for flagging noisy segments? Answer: 656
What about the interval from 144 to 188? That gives 905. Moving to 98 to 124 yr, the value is 1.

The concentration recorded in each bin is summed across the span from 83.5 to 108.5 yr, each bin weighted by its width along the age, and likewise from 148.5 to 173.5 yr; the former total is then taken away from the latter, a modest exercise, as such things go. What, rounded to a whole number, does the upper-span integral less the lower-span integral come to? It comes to -1024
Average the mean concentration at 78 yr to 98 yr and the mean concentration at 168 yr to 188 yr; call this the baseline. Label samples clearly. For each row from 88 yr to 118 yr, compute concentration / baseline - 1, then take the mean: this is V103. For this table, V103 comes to -0.01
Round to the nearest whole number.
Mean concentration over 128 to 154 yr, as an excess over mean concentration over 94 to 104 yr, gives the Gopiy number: -27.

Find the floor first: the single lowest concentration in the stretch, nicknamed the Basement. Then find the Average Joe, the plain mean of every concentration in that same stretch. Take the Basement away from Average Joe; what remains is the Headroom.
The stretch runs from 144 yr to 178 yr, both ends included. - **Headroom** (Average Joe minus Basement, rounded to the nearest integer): 39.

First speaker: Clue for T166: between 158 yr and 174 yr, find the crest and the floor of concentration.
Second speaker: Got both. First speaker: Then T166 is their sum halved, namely 82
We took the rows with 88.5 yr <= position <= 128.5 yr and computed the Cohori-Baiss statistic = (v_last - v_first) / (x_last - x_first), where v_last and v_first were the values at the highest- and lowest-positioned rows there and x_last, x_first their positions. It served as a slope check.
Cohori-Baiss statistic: 0.0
